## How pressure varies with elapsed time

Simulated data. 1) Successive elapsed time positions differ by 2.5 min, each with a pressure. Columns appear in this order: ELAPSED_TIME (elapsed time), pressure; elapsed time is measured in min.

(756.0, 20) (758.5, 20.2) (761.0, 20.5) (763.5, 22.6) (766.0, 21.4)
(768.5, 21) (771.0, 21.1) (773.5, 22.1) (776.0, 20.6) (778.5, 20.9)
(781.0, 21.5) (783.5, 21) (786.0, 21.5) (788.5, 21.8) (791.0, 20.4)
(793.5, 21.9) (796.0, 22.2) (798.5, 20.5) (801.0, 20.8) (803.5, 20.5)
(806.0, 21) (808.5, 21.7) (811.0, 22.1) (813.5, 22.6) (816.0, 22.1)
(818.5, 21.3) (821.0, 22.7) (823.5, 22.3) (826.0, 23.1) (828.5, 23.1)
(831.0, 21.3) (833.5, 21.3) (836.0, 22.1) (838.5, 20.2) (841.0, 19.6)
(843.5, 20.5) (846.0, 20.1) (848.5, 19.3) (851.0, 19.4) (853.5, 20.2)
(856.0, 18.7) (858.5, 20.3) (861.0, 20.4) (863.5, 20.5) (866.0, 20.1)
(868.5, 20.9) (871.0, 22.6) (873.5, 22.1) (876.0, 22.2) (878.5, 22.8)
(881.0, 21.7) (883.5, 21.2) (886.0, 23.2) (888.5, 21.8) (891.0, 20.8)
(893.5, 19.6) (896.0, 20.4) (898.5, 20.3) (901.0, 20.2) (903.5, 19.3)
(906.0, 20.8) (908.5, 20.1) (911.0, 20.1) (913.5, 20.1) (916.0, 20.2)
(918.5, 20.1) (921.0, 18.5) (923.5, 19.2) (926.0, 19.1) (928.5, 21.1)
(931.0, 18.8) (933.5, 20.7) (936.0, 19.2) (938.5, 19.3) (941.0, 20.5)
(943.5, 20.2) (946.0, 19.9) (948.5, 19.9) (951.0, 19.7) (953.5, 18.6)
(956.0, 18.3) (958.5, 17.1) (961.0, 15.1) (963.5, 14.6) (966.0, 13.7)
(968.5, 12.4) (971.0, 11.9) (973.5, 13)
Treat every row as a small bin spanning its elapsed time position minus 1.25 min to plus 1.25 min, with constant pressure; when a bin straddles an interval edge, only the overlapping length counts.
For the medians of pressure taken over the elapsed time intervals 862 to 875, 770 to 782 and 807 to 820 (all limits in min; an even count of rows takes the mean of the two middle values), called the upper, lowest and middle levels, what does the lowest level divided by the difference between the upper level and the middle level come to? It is -18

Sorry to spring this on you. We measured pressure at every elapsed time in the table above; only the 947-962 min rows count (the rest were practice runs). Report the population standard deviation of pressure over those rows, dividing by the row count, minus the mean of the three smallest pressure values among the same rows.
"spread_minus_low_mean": -15.2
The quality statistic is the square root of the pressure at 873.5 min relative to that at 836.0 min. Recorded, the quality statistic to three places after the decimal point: 1.000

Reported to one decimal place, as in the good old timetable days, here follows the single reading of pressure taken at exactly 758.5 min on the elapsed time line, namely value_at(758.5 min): 20.2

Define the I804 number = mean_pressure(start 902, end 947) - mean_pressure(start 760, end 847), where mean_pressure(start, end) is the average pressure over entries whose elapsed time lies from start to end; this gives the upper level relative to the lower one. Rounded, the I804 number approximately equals -1.6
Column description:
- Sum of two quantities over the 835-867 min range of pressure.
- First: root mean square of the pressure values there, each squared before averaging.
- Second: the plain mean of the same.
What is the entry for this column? 40.2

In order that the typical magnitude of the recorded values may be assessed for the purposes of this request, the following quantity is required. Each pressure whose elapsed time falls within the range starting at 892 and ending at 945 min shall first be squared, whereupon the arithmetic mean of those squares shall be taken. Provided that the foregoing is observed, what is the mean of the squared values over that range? 396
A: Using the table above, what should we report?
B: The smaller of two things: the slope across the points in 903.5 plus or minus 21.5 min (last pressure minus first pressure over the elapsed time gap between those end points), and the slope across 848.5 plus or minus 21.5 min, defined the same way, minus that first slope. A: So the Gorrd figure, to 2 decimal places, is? -0.05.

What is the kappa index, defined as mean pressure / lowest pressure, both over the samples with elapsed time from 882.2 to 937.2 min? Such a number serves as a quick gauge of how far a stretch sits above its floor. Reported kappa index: 1.09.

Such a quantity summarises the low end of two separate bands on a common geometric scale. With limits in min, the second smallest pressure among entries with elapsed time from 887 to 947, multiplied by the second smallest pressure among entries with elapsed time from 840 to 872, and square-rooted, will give 19.0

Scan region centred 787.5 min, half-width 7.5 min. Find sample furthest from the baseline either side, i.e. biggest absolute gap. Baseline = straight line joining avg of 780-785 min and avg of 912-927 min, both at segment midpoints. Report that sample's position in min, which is 793.5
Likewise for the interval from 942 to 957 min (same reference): 943.5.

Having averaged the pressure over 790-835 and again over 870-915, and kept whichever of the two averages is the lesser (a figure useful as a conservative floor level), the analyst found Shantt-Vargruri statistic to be 21.1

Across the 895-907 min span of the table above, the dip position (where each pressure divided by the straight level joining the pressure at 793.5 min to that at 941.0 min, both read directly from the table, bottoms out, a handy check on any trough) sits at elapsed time 903.5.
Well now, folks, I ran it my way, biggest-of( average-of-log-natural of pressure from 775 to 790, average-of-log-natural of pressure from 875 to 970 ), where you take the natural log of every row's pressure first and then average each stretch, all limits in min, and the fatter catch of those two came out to 3.05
